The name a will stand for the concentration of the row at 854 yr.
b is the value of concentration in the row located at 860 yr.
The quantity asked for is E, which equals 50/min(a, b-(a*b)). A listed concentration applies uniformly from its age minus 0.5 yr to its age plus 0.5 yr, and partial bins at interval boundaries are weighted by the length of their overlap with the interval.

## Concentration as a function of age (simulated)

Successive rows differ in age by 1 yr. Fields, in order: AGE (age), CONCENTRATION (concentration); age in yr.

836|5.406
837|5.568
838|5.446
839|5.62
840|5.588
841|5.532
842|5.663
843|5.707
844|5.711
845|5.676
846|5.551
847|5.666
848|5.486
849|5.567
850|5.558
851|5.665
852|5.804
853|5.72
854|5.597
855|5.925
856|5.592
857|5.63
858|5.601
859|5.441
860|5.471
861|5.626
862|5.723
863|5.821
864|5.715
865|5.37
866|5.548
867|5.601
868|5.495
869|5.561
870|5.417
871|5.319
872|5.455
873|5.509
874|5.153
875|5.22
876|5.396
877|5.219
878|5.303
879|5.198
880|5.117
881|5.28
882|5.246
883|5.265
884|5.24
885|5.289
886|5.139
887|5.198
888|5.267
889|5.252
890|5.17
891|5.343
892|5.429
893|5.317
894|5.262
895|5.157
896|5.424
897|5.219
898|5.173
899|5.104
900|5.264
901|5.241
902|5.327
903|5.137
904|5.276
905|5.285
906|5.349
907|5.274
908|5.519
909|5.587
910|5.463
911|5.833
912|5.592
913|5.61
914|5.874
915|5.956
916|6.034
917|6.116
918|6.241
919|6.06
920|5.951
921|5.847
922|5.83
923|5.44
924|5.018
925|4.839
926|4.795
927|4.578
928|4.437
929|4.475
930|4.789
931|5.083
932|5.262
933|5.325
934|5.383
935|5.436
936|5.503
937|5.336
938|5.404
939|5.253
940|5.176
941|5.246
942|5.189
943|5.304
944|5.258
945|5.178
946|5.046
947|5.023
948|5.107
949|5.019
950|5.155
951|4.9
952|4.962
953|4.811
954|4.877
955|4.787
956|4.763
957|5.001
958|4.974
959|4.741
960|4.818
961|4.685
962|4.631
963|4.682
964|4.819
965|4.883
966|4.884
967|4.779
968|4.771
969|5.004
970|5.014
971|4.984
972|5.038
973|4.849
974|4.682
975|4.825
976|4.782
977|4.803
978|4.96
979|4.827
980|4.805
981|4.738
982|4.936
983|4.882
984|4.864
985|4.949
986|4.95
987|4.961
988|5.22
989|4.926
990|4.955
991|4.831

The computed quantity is -1.99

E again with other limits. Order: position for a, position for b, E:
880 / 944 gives -2.31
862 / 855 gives -1.79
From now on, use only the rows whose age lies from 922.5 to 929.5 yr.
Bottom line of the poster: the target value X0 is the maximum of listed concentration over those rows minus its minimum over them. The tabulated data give 1.00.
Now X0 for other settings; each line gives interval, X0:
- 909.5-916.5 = 0.57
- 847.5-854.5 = 0.32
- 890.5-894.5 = 0.17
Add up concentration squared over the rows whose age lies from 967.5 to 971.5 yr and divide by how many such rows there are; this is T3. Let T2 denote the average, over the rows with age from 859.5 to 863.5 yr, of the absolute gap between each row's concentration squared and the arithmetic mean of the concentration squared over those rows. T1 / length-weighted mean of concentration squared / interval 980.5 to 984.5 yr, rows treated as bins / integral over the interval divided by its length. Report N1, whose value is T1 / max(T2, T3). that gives 0.96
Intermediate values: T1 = 24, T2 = 1.3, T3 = 24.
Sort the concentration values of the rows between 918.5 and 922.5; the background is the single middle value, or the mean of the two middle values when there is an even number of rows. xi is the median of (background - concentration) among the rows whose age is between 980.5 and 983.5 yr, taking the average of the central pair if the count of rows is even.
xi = 1.0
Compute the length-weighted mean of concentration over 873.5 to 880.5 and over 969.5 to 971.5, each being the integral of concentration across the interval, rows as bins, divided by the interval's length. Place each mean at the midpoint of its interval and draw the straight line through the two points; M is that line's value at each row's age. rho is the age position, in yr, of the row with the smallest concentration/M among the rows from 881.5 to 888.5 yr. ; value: 886 yr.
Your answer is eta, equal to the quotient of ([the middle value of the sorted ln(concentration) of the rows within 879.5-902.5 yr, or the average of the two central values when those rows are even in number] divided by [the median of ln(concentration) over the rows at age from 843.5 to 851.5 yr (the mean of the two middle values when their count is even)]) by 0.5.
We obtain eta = 1.92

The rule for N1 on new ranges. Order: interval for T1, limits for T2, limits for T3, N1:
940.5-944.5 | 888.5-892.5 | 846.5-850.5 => 0.89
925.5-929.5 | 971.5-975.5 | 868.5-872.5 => 0.71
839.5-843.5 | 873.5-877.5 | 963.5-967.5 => 1.35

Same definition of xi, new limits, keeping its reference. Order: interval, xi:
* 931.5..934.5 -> 0.6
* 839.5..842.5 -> 0.3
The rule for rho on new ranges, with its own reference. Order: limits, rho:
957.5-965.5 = 962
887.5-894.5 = 890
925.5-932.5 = 928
